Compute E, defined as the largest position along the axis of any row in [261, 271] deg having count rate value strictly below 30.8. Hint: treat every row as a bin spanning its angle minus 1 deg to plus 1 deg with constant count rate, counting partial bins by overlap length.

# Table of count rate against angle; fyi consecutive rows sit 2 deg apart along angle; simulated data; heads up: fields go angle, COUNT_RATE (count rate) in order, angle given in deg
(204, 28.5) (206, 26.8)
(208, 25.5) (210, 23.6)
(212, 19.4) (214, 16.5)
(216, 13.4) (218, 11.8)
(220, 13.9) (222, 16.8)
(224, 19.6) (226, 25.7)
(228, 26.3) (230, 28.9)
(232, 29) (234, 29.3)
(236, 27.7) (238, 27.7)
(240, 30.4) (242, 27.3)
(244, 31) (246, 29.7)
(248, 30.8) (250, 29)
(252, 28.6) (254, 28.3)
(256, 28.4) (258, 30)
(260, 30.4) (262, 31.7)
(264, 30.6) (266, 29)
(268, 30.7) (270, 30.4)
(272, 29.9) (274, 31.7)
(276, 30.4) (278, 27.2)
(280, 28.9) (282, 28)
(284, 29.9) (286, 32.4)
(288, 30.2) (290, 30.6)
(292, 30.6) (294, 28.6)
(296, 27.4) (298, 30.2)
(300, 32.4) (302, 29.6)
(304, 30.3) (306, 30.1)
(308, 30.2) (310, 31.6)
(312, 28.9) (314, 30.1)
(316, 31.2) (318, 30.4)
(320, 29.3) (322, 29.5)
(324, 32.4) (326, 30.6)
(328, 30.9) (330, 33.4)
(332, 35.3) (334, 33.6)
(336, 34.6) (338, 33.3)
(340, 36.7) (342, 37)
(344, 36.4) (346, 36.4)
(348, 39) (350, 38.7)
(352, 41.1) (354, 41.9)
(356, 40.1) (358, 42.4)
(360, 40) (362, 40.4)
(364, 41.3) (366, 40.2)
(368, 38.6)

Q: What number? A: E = 270 deg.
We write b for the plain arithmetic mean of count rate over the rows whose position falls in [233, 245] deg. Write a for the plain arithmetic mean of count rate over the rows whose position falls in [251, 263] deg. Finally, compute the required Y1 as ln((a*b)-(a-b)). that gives 6.75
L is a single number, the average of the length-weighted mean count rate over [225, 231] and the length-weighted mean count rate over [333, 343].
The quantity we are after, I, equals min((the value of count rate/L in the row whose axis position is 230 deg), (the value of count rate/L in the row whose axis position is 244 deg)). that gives 0.932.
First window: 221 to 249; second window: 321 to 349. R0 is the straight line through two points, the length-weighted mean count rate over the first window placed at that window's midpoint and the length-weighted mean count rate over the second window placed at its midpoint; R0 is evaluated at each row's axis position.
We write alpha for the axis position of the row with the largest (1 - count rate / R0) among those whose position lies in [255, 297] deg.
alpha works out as 296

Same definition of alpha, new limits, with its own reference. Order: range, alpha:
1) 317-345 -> 320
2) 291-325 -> 296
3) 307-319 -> 312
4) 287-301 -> 296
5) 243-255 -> 254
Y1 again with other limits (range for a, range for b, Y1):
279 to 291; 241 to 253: 6.78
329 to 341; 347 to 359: 7.25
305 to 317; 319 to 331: 6.85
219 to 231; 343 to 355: 6.77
